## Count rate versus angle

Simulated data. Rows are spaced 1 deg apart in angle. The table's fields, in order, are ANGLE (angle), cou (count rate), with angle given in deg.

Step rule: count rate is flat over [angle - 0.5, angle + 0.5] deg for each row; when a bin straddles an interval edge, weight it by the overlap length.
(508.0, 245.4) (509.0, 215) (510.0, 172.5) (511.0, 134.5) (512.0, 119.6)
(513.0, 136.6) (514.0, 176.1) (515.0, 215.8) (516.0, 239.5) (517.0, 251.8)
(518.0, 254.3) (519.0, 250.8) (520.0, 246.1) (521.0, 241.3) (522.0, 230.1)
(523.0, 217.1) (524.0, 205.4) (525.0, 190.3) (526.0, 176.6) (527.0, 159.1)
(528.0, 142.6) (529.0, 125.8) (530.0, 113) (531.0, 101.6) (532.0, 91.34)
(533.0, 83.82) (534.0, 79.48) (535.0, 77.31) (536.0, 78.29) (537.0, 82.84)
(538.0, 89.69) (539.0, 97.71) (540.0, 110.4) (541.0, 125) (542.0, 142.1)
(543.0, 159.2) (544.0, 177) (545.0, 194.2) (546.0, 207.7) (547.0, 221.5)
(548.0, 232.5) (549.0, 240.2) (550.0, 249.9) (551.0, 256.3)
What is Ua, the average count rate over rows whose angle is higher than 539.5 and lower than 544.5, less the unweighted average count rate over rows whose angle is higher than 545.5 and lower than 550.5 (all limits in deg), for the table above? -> -88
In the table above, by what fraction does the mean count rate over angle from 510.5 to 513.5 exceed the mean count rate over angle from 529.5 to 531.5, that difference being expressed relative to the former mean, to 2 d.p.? 0.18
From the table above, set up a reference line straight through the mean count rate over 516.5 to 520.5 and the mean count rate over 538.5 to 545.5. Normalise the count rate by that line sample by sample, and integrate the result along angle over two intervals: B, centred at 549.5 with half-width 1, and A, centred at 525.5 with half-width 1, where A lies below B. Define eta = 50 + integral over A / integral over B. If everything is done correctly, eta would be 50.4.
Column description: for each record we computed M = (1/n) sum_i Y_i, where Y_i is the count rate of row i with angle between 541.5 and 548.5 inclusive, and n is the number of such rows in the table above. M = 191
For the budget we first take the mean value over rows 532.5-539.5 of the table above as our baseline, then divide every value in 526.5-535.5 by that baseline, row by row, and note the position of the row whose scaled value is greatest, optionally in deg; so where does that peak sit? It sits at 527.0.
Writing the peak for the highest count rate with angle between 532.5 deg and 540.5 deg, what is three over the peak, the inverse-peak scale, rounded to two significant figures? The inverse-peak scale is 0.027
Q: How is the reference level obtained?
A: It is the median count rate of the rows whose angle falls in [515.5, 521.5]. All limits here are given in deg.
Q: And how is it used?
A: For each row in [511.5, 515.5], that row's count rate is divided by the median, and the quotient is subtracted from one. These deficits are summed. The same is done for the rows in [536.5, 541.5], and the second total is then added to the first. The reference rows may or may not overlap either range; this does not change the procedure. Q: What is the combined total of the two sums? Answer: 4.4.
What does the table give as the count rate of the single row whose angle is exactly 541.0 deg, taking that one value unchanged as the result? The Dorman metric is 125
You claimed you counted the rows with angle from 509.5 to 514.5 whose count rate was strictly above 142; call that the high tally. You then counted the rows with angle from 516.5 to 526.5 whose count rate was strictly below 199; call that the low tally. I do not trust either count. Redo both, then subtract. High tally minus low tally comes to 0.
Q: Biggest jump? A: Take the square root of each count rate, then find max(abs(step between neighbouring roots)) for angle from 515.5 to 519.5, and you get 0.39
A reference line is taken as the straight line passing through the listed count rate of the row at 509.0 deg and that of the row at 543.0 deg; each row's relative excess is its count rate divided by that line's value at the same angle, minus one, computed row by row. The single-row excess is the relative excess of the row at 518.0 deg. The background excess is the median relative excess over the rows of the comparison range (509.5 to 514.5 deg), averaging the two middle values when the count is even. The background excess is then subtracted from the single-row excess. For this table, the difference 0.6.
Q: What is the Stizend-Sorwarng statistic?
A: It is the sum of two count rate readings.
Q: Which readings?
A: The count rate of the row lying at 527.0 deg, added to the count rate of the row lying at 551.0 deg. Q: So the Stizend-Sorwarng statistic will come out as 415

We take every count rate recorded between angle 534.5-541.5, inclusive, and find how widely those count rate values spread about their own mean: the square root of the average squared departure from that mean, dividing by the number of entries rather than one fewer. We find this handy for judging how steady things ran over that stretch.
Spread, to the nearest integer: 17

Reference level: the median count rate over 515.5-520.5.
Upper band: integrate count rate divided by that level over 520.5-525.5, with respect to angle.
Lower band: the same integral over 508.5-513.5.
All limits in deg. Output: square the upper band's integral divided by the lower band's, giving 1.9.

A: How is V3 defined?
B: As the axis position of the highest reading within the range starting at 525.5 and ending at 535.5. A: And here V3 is 526.0 deg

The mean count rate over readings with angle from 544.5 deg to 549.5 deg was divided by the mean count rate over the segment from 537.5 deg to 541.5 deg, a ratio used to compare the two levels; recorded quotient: 2.07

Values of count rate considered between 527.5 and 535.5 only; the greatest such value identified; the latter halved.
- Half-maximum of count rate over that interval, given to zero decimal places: 71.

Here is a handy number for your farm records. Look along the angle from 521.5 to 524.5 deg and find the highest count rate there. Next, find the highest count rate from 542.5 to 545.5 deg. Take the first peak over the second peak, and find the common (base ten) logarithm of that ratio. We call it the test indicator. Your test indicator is 0.07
